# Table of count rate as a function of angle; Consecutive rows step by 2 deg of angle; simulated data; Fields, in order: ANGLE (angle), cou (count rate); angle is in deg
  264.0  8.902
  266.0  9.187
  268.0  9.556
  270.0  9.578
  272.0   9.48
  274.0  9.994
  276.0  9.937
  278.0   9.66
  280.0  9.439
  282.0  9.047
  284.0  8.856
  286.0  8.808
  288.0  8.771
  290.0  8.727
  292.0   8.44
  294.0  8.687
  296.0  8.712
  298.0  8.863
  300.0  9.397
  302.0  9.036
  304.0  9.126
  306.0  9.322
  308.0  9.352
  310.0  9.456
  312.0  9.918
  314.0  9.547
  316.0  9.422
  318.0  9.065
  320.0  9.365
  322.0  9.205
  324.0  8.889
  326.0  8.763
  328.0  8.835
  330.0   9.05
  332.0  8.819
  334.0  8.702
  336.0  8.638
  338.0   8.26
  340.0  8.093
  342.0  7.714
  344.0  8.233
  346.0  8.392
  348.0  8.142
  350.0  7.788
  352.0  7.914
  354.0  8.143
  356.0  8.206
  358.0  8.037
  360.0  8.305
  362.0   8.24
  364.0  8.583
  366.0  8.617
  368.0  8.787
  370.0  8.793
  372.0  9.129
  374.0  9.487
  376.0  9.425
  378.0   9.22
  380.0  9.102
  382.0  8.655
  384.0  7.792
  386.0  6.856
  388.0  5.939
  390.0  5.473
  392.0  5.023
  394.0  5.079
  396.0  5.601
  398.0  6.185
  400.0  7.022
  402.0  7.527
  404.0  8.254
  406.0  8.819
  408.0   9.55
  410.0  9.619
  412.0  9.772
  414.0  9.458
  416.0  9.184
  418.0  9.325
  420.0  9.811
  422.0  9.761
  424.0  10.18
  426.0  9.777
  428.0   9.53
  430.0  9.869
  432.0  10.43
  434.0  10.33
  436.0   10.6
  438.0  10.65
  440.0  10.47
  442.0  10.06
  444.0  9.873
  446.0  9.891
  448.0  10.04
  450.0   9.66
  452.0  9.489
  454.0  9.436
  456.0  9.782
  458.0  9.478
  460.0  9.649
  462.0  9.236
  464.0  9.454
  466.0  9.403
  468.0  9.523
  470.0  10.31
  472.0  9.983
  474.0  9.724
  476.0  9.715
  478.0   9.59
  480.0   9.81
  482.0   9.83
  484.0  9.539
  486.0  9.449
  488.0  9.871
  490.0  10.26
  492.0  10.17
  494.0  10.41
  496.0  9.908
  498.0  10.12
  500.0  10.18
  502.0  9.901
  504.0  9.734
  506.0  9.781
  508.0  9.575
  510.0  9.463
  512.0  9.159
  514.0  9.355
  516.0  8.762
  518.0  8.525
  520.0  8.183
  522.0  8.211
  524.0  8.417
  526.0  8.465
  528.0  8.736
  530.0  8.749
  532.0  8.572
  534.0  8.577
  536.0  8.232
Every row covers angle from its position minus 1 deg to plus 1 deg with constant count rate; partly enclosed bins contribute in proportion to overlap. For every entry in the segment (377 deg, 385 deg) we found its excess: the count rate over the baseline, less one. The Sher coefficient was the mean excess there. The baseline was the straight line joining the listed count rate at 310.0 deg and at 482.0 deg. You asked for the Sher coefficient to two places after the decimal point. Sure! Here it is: -0.10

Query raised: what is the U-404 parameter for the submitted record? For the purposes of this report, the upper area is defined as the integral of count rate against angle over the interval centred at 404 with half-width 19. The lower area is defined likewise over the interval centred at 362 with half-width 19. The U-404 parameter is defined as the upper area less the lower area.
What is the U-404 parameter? -29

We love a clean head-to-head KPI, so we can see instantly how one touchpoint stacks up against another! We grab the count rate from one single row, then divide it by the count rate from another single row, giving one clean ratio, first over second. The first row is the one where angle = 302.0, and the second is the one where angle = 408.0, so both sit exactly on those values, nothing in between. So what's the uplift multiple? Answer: 0.95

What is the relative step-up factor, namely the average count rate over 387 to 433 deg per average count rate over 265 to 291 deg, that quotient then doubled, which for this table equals 1.79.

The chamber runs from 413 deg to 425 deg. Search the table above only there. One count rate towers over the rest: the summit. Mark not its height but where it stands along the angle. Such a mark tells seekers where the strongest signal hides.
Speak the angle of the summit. 424.0 deg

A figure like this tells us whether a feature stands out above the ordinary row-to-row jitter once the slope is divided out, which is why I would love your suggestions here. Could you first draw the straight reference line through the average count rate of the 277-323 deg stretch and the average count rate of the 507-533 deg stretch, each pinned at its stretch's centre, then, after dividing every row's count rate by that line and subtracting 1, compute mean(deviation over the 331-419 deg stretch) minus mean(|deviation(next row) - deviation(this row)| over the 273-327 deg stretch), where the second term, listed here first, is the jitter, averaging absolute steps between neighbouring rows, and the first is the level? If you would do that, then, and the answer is -0.121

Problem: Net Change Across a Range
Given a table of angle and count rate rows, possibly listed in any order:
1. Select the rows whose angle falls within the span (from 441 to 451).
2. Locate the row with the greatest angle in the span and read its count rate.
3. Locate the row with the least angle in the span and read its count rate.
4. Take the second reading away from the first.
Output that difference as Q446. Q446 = -0.40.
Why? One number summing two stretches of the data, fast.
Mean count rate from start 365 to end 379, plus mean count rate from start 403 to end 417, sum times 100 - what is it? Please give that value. 1830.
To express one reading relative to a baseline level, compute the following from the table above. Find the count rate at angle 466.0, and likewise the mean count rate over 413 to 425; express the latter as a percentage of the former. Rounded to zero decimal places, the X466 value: 102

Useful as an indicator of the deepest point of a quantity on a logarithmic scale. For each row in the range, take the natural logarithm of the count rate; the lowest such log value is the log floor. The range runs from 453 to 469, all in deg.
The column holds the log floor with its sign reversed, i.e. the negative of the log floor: -2.22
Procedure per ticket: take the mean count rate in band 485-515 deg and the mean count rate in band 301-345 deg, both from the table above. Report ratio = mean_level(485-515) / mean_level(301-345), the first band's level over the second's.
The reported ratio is 1.10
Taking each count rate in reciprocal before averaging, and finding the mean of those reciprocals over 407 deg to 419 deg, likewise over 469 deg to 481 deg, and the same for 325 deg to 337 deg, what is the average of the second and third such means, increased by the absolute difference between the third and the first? 0.1158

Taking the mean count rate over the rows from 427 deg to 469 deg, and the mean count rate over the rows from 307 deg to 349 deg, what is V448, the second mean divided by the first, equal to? 0.90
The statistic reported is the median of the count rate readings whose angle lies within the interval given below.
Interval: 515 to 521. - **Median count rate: 8.5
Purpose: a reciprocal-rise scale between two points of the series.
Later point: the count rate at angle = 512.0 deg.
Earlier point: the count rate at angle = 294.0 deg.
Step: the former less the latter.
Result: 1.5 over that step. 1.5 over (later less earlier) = 3.2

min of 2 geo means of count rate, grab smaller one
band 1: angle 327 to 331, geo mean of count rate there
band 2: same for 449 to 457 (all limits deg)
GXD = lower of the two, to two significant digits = 8.9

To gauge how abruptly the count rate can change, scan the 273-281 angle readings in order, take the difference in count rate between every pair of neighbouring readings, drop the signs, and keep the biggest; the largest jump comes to 0.28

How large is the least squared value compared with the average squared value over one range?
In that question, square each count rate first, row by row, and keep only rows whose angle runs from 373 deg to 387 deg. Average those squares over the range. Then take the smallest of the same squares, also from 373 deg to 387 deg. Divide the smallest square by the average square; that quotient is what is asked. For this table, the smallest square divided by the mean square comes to 0.622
